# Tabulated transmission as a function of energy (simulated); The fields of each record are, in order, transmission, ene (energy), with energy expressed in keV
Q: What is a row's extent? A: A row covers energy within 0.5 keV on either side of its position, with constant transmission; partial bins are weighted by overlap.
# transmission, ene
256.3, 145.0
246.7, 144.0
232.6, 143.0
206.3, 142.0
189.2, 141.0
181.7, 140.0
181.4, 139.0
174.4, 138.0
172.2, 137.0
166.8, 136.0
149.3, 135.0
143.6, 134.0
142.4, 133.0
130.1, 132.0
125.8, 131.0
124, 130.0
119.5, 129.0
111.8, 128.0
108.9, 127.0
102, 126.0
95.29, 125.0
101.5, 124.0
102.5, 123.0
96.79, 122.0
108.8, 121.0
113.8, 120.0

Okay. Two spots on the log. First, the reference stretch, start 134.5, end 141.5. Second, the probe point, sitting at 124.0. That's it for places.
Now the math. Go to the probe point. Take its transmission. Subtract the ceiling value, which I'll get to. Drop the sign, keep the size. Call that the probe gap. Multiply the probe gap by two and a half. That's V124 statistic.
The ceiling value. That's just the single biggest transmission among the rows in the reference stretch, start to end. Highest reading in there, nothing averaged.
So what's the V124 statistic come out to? 219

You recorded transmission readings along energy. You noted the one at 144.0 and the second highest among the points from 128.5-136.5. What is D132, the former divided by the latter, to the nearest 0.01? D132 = 1.65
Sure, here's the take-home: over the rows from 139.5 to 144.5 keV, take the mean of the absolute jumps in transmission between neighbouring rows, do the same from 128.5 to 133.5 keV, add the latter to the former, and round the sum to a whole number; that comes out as 22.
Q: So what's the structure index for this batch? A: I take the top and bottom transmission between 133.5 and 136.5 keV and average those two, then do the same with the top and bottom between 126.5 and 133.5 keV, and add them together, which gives 281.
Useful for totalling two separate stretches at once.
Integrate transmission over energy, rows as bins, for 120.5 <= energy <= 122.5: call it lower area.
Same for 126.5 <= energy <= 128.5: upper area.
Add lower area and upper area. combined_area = 426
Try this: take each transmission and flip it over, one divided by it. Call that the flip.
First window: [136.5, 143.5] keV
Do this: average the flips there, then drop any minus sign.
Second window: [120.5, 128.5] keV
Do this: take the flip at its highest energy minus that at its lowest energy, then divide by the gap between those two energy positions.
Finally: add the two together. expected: 0.0052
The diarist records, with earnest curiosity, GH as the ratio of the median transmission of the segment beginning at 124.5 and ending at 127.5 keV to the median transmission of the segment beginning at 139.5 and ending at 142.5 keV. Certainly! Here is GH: 0.54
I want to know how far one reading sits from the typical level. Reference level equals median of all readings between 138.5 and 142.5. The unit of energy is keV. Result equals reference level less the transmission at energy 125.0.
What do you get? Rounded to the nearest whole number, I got 90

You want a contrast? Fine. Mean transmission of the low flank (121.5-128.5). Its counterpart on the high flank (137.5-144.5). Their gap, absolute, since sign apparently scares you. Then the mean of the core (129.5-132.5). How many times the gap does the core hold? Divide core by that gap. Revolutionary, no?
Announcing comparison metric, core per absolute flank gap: 1.28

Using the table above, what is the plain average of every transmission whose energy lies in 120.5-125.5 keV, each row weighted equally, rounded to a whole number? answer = 101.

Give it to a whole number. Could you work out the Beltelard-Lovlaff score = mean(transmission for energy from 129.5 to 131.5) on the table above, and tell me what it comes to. 125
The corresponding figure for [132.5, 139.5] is 161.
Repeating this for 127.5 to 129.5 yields 116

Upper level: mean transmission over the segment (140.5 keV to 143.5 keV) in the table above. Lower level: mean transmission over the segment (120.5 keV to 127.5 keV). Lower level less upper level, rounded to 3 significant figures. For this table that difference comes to -107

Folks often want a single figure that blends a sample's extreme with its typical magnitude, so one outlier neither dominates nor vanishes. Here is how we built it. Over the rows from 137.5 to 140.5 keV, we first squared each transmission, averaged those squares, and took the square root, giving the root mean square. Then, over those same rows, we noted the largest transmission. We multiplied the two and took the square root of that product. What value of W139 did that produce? 180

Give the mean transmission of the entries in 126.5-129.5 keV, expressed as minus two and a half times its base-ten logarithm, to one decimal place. -5.1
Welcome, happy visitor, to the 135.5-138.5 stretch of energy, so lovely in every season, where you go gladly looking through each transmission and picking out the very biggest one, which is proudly 174.4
